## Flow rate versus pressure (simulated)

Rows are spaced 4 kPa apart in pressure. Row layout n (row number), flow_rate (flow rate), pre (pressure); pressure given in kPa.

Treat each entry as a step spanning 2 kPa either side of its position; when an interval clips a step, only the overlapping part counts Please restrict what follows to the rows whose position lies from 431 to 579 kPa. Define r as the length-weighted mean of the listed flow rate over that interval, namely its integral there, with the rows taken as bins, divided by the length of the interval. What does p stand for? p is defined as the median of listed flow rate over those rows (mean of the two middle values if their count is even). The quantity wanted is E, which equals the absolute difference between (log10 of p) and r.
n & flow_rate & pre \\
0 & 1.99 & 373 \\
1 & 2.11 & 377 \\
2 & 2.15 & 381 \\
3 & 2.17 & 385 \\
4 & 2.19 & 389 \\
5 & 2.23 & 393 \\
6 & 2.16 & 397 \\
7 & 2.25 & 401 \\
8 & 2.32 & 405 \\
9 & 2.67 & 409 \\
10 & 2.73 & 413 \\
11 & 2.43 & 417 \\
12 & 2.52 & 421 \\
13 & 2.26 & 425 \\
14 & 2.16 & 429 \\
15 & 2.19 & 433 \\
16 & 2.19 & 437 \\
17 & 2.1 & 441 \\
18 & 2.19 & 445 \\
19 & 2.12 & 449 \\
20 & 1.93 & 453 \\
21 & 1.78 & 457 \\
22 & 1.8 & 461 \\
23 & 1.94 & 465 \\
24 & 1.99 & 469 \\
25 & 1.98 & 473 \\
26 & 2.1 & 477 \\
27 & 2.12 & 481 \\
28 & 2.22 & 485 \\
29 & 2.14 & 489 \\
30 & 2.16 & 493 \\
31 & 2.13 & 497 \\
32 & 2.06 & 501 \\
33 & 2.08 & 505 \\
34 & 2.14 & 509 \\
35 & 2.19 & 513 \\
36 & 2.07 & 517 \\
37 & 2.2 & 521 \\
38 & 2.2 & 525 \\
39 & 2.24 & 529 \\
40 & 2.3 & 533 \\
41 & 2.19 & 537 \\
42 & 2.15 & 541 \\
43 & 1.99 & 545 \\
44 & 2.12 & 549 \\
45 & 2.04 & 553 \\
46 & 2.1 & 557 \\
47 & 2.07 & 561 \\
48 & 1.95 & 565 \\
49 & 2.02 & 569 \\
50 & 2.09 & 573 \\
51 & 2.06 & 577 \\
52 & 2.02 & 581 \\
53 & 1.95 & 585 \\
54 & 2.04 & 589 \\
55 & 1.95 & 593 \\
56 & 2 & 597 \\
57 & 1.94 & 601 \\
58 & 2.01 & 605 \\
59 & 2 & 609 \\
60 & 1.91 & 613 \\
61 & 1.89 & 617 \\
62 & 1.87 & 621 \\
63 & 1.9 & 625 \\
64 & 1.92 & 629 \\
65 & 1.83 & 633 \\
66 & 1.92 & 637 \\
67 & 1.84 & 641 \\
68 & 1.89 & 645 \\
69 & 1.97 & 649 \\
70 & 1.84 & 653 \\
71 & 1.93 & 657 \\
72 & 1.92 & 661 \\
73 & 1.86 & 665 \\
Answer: 1.77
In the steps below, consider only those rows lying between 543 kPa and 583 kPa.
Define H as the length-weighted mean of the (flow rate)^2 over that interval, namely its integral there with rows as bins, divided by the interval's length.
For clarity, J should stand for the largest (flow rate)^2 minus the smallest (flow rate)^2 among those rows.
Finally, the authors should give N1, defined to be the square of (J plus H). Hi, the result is 24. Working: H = 4.2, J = 0.69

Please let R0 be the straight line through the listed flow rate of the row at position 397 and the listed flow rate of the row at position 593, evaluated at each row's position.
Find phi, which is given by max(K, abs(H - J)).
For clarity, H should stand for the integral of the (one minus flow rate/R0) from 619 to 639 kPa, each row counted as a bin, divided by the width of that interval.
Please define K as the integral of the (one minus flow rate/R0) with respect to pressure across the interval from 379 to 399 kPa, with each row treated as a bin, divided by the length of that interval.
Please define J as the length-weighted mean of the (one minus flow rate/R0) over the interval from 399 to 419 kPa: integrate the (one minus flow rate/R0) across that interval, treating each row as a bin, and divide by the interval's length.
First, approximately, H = 0.012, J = -0.16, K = -0.01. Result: 0.167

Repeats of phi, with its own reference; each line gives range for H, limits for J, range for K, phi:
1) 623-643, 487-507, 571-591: 0.043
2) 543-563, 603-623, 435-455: 0.032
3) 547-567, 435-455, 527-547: 0.035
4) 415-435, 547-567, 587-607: 0.051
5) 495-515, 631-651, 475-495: 0.042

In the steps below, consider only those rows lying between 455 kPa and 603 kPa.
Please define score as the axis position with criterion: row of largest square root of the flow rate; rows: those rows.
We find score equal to 533 kPa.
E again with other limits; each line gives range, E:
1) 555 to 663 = 1.67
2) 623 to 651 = 1.62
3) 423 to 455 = 1.81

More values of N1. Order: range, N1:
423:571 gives 43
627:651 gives 17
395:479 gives 83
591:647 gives 19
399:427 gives 71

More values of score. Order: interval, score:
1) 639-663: 649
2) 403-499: 413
